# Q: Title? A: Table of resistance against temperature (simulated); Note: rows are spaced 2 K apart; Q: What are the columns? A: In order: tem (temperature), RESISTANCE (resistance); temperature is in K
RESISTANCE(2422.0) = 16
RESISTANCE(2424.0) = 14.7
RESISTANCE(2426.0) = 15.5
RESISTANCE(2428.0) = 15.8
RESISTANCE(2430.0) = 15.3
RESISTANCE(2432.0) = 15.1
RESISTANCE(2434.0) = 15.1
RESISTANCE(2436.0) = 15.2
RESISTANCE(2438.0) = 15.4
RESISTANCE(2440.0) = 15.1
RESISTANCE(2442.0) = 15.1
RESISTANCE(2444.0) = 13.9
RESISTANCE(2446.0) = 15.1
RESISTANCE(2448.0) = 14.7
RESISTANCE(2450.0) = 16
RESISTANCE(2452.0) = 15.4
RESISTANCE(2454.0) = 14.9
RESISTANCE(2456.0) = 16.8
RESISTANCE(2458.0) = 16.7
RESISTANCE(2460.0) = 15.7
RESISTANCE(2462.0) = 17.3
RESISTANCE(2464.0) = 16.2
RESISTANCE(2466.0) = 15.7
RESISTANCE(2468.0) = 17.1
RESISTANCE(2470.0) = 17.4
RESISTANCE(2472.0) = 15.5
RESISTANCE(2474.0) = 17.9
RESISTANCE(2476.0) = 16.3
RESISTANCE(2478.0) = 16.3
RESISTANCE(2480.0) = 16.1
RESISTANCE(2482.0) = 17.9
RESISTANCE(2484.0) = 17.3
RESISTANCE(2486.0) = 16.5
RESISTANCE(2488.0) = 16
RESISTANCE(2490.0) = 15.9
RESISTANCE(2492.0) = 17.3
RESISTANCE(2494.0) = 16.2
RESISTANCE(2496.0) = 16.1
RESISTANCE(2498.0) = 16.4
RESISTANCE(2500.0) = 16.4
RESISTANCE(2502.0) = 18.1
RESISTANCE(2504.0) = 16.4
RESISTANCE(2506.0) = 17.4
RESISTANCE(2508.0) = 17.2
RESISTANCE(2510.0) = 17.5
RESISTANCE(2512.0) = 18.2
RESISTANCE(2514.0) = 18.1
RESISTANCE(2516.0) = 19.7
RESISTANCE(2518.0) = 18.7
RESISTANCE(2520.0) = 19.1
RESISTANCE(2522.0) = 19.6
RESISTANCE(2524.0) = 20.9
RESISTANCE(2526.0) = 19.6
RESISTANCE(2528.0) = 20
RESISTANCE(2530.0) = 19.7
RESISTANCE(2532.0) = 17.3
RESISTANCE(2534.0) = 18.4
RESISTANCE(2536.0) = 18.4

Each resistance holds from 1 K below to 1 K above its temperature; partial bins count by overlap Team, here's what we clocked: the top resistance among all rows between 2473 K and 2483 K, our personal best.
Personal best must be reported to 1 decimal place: 17.9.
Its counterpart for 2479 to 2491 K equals 17.9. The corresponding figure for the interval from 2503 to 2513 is 18.2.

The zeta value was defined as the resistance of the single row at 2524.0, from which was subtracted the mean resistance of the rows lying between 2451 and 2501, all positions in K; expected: 4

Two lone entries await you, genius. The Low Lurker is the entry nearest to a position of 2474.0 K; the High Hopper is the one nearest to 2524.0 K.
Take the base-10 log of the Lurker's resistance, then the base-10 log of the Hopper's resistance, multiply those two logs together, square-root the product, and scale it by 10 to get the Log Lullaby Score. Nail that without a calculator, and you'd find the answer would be 12.9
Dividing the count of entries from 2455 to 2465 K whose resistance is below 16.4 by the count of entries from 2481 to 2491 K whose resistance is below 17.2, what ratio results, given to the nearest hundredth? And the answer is 0.67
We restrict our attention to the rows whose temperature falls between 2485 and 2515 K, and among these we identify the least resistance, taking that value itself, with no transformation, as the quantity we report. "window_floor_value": 15.9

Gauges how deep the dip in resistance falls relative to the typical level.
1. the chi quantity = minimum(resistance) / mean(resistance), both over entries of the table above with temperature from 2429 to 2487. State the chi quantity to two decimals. 0.87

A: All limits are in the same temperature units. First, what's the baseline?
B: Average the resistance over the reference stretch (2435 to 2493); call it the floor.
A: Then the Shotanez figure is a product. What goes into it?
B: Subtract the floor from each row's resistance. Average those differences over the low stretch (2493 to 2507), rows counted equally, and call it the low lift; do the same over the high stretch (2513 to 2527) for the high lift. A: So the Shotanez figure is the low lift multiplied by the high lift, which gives 2.0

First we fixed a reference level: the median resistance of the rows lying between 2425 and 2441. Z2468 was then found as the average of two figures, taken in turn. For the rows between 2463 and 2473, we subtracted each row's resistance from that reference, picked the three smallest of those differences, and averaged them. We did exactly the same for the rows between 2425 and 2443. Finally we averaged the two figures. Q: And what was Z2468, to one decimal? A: -1.0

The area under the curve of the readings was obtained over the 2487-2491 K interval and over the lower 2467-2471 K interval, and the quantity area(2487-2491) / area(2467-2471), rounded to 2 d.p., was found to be 0.92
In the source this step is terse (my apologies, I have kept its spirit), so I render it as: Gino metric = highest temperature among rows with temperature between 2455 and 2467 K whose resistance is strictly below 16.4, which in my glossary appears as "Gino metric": 2466.0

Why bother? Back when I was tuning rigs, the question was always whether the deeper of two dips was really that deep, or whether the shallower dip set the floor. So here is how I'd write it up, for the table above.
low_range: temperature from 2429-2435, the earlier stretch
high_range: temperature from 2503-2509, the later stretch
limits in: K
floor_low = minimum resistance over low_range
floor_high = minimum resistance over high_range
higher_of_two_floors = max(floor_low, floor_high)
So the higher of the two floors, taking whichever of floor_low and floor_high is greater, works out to 16.4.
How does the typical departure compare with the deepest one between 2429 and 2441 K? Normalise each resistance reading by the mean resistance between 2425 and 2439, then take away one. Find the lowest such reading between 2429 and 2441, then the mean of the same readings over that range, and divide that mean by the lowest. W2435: 0.6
